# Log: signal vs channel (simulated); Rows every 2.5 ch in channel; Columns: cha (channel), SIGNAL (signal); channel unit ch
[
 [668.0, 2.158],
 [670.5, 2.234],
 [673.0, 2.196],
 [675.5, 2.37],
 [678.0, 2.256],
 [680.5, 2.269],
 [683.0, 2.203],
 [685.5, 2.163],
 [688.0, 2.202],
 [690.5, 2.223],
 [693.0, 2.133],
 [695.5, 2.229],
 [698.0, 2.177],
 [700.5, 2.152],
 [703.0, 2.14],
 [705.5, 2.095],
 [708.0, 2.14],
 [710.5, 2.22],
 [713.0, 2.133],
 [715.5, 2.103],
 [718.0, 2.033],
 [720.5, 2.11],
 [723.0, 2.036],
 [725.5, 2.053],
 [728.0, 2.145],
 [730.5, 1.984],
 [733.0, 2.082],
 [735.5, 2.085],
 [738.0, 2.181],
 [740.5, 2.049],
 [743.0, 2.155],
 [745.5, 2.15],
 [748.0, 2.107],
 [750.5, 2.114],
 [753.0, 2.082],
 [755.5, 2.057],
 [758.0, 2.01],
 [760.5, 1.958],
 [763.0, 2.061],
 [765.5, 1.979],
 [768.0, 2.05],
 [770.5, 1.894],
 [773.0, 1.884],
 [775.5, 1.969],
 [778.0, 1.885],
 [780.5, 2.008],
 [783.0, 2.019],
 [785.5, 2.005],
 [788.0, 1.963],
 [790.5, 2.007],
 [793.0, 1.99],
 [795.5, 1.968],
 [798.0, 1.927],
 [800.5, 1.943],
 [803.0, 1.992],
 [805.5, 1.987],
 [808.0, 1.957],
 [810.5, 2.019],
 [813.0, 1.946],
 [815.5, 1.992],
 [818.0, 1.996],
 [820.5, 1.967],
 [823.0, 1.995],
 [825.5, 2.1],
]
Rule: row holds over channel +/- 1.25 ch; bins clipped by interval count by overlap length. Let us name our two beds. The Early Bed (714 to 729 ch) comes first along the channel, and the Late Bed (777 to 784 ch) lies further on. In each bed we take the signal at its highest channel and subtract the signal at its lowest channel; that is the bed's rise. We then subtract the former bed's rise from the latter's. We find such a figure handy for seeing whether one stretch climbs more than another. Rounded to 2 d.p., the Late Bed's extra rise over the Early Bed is 0.09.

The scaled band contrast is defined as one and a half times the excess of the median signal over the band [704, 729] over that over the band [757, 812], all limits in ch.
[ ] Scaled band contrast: 0.19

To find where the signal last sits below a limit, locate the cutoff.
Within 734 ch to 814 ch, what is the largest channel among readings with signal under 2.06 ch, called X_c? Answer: 813.0 ch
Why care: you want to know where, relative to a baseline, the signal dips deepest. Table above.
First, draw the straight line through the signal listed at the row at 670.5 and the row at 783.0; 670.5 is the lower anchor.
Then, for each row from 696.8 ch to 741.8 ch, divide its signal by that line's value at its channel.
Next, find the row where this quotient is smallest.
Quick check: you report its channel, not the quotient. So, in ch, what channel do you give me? 730.5 ch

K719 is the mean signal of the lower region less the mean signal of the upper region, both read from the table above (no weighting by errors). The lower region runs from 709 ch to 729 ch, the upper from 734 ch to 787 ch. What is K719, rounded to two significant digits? 0.071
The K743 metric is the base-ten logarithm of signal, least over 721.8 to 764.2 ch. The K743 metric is 0.292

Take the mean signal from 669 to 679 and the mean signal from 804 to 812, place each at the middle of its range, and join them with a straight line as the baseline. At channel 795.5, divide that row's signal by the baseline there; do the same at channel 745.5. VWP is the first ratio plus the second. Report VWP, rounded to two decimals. 1.99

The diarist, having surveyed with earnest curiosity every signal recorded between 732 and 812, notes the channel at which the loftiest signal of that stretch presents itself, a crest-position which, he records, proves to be 738.0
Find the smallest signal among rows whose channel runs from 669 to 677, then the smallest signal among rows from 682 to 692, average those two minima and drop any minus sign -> 2.18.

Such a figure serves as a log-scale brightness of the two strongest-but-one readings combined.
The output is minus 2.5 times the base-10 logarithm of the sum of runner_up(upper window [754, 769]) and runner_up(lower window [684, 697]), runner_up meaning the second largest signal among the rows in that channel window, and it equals -1.58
